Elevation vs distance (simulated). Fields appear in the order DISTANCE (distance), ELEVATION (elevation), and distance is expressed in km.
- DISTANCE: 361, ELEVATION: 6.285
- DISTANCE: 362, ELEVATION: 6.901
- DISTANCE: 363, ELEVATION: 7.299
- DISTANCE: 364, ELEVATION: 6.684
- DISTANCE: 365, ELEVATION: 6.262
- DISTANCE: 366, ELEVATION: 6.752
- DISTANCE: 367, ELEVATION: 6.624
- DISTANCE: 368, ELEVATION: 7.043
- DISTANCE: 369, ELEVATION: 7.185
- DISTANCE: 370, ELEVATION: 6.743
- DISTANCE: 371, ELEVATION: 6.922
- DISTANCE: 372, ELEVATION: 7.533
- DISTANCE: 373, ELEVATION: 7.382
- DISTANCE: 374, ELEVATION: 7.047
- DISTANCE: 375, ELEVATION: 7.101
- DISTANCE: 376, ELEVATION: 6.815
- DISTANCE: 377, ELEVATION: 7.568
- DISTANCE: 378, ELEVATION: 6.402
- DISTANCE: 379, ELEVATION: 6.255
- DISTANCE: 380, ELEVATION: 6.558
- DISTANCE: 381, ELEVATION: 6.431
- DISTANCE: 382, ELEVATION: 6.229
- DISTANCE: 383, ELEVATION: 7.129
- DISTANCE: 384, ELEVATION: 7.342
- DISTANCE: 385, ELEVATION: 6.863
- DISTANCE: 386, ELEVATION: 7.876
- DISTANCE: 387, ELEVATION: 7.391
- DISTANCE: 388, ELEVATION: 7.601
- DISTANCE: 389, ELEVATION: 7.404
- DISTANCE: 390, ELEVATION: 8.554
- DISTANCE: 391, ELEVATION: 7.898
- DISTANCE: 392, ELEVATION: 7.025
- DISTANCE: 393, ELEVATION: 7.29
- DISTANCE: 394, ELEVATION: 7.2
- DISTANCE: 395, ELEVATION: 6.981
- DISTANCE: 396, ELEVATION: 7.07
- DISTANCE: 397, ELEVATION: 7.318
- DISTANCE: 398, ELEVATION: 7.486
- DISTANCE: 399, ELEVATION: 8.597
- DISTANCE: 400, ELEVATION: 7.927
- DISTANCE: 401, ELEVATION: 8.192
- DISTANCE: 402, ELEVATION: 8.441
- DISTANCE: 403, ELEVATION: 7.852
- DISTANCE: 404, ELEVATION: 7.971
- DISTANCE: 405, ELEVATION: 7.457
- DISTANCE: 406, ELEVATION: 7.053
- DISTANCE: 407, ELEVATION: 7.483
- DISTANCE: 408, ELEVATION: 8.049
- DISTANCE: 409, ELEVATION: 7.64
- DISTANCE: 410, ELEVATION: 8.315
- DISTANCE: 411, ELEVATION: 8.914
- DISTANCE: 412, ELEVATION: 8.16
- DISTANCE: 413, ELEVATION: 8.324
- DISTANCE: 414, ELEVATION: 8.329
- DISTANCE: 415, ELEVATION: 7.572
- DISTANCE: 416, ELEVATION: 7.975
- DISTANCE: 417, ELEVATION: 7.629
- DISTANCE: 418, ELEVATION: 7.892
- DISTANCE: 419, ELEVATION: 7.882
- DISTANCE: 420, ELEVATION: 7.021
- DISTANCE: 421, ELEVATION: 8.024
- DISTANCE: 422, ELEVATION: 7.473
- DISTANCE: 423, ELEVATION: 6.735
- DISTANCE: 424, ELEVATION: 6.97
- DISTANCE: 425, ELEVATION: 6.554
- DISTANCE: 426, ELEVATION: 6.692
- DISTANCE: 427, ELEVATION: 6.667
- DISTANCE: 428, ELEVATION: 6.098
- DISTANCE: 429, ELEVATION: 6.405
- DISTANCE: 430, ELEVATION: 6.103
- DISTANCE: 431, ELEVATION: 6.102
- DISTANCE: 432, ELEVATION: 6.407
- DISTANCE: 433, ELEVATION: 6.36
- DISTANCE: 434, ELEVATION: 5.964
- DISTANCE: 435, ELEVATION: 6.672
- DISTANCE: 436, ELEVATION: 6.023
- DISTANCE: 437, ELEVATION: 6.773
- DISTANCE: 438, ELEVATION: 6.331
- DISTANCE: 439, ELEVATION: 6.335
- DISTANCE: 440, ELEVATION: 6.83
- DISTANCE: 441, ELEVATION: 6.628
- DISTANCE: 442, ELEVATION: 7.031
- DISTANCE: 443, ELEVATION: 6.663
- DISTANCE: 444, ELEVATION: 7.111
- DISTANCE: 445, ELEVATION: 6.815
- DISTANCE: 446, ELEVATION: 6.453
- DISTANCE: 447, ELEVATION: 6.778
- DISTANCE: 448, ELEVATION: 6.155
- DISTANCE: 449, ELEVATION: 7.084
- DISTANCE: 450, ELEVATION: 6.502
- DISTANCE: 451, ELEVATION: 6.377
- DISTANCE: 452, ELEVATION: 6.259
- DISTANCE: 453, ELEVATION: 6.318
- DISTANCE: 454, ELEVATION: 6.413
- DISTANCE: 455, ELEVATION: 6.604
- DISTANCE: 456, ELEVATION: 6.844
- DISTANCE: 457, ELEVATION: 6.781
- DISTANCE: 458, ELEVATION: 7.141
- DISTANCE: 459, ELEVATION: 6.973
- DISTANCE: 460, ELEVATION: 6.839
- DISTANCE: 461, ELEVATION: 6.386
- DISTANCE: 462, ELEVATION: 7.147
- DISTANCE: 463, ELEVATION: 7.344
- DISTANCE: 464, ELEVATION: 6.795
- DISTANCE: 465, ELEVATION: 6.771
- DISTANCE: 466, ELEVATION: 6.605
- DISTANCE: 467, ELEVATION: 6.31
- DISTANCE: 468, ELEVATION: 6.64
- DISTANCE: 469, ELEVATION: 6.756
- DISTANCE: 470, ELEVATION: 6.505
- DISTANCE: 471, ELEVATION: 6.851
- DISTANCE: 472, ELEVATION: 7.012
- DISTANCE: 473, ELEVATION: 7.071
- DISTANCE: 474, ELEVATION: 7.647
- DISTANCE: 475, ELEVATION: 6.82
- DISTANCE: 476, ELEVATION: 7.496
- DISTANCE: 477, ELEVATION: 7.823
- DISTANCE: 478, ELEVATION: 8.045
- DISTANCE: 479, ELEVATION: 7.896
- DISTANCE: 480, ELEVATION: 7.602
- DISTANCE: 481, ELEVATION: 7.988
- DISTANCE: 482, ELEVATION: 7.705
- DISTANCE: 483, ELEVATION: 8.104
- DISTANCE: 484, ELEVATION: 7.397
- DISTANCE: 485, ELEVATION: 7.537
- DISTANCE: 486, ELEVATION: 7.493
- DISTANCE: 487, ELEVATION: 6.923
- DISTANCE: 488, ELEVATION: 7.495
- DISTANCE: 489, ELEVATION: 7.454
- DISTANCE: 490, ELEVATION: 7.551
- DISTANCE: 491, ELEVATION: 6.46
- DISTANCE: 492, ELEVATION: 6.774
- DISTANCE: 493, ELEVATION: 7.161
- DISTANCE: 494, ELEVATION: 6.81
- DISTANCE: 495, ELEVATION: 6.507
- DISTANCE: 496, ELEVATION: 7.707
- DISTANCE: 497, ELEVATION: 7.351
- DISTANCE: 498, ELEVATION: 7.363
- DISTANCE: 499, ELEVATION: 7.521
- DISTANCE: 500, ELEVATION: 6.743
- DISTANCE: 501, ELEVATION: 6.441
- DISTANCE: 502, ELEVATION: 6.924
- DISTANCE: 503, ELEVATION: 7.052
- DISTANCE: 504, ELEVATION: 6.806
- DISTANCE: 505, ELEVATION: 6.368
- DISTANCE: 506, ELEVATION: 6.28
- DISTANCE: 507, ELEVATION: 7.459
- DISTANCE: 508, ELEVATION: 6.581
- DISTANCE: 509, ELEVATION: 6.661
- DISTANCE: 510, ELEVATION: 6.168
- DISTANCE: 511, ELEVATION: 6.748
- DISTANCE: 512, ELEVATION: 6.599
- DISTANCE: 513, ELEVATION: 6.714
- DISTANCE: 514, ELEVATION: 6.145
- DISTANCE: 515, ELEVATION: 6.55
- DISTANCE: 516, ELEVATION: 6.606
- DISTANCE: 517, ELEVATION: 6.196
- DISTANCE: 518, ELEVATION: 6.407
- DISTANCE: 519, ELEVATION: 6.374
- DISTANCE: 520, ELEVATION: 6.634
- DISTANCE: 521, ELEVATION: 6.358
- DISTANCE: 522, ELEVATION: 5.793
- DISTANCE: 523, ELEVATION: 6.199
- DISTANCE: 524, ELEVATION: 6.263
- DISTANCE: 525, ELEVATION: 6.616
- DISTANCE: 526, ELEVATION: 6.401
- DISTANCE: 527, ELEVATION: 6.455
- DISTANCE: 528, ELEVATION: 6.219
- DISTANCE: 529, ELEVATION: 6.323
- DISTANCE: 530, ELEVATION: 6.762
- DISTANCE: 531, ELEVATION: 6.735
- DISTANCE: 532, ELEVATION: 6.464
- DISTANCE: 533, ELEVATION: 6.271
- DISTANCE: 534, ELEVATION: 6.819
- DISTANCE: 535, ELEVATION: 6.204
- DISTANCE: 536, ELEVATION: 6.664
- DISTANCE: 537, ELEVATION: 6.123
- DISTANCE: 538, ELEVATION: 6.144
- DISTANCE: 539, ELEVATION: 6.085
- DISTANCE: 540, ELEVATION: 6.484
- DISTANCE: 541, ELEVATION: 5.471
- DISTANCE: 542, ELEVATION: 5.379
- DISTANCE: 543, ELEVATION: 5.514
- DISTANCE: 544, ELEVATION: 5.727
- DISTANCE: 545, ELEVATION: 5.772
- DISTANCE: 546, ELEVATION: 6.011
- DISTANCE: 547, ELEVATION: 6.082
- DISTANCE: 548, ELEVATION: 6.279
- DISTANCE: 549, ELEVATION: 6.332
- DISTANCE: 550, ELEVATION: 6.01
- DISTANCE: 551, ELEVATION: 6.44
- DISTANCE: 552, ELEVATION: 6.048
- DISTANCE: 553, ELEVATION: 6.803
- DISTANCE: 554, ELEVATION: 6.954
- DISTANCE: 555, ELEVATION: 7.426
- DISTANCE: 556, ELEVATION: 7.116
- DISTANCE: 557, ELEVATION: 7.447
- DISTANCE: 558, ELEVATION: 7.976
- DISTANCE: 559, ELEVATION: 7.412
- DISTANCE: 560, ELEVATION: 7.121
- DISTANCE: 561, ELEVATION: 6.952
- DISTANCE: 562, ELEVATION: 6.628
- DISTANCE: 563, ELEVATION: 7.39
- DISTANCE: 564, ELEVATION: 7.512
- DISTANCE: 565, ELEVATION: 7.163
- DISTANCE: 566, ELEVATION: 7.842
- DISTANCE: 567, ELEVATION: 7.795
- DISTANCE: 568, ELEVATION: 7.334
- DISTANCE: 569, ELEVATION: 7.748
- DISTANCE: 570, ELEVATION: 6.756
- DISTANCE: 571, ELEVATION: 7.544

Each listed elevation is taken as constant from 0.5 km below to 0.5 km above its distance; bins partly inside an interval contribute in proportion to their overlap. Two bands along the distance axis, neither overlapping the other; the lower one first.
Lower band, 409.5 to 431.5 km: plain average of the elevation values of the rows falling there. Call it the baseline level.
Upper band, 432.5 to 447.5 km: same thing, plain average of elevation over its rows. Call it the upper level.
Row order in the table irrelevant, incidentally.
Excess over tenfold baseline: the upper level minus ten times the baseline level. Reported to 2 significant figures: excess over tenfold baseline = -67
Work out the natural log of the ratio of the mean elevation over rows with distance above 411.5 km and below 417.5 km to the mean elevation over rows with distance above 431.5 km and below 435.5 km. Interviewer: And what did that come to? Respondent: 0.23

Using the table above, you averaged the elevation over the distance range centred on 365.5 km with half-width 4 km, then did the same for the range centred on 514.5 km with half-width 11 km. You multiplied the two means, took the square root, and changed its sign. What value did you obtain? -6.66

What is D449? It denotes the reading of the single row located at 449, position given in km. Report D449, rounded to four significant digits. 7.084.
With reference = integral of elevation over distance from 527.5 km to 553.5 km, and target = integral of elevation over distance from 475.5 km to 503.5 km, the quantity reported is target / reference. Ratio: 1.3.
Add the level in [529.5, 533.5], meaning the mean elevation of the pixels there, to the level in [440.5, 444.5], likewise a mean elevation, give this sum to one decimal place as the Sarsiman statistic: 13.4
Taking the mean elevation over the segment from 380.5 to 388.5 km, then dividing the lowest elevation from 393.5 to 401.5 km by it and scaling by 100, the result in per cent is 98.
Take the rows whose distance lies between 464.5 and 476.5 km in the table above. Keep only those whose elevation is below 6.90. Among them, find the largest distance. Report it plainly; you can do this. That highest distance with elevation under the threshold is 475 km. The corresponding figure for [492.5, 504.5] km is 504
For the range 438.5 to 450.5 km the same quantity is 450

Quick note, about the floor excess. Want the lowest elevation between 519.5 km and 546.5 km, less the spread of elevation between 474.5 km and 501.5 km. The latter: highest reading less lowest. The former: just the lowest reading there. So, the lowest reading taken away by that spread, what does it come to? 3.7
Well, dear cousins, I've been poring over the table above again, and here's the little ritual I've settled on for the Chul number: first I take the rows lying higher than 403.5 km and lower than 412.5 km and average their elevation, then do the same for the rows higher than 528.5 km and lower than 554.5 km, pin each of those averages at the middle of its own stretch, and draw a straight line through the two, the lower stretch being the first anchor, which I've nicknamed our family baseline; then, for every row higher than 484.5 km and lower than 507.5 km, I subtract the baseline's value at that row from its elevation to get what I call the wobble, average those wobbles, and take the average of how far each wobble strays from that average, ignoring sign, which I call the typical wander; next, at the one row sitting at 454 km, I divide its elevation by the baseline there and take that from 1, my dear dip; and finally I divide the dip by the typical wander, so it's 0.33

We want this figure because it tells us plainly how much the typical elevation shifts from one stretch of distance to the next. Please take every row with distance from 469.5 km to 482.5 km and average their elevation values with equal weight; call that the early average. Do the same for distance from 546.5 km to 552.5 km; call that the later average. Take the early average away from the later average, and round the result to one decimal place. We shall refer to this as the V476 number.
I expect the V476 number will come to -1.2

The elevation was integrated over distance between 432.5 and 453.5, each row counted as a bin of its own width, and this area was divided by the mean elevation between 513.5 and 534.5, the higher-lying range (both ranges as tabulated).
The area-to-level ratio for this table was 21.4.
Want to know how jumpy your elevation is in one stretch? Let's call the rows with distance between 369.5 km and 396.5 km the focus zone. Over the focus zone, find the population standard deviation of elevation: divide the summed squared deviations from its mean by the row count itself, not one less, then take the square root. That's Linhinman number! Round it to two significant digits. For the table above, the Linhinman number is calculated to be 0.52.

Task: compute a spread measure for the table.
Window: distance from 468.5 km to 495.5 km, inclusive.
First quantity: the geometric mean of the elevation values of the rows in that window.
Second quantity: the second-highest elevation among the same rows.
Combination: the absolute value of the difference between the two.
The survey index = 0.77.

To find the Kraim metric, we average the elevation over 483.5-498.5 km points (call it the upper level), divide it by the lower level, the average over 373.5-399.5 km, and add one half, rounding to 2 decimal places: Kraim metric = 1.50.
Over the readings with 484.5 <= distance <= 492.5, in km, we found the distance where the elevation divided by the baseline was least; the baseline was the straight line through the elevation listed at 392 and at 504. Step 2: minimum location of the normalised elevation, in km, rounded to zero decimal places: 491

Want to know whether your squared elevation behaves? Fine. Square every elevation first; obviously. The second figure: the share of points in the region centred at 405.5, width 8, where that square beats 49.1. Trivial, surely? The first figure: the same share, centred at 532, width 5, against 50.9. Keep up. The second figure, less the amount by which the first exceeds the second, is 2.0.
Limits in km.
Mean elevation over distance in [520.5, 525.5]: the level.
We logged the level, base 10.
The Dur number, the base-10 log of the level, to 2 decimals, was 0.80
